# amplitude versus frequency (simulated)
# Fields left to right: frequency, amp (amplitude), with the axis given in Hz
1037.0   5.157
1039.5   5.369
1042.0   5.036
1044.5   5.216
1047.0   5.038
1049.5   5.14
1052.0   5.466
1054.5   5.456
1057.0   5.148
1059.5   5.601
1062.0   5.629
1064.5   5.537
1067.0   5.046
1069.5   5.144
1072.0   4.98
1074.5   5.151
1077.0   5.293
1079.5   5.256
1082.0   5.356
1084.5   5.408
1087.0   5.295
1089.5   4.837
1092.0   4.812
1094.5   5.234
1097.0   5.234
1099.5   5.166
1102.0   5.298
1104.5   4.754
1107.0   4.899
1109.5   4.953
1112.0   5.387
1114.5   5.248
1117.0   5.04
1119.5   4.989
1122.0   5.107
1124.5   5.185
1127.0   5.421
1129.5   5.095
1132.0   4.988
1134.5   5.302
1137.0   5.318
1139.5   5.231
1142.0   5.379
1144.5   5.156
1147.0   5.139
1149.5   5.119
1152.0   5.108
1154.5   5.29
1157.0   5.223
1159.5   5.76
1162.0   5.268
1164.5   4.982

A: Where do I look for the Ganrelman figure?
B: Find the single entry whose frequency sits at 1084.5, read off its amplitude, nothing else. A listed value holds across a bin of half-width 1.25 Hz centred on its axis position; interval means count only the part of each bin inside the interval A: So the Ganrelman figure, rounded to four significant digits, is 5.408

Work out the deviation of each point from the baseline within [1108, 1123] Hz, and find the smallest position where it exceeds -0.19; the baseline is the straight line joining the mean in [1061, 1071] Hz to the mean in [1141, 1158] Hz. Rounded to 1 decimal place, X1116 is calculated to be 1112.0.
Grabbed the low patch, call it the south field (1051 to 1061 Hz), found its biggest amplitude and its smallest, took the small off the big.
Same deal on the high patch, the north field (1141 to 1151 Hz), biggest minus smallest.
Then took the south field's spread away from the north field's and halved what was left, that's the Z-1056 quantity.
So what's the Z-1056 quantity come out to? -0.10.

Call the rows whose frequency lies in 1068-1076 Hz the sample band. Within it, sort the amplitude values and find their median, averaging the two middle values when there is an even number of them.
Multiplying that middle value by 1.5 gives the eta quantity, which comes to 7.72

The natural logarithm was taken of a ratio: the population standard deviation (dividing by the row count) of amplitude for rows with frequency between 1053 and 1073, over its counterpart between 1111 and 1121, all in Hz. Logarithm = 0.44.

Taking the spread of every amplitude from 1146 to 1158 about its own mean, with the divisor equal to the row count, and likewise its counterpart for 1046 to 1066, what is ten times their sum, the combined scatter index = 2.87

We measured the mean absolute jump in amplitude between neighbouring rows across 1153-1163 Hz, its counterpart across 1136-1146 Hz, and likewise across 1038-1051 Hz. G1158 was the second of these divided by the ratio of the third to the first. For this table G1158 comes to 0.28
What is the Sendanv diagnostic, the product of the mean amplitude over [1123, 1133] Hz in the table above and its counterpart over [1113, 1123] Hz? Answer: 26.4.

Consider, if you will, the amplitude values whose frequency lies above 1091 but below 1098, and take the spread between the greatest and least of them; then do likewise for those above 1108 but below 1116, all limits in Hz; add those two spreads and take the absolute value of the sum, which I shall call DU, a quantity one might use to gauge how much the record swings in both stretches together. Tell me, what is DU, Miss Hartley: 0.856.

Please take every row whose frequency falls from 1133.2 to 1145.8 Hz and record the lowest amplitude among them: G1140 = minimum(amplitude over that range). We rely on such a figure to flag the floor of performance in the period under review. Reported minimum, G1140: 5.156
